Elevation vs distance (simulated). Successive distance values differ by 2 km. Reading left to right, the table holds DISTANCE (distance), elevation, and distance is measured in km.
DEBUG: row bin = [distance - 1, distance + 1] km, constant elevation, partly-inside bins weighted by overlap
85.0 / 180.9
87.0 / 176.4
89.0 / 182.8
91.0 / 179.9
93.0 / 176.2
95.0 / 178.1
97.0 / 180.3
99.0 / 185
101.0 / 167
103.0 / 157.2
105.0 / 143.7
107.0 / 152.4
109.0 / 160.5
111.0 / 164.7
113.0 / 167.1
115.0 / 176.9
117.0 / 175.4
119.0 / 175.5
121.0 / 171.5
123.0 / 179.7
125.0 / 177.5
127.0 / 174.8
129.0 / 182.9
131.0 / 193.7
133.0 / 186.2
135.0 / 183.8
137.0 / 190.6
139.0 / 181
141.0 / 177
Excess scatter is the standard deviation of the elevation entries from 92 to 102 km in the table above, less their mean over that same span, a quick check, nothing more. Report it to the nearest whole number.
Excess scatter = -171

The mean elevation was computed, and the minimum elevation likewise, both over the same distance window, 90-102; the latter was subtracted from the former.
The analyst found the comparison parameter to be 11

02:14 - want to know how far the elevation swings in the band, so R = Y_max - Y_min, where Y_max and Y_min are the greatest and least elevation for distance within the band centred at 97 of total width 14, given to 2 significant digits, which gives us 28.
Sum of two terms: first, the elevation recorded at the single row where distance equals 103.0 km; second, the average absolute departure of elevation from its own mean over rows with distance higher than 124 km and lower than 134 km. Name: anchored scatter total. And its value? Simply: 163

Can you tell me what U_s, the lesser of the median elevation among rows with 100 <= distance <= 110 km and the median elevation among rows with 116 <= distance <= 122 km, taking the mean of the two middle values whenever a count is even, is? 157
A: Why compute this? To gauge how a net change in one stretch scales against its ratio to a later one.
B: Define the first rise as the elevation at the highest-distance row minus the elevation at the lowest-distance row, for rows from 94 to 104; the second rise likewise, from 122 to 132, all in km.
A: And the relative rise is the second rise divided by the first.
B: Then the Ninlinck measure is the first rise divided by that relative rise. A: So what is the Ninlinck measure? 31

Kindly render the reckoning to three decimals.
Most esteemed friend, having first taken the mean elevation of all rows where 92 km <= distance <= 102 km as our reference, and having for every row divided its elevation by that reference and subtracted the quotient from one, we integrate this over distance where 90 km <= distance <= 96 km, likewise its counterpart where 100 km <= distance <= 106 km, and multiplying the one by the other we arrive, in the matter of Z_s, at -0.018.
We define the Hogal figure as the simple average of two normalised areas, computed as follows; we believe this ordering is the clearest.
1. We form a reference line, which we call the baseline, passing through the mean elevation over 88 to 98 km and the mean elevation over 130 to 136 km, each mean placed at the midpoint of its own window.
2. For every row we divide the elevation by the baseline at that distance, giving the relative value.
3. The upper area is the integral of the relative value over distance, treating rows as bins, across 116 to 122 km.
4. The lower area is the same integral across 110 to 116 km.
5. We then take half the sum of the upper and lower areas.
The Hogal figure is 5.59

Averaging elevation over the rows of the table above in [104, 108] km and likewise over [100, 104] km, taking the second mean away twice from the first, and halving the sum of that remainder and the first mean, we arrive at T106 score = -14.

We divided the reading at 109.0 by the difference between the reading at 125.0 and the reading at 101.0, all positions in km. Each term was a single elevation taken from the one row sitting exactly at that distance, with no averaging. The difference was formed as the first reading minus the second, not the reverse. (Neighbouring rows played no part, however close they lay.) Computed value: 15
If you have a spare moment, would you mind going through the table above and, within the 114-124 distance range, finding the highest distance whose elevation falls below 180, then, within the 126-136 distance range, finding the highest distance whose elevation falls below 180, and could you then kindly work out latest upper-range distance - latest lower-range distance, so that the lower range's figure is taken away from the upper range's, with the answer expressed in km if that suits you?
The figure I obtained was 4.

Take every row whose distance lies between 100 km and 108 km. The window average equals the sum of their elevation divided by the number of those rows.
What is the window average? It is 155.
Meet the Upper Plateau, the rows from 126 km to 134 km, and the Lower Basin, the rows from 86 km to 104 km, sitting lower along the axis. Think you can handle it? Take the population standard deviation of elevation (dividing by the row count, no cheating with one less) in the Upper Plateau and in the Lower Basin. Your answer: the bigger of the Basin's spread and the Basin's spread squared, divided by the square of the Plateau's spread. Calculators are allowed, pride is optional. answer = 1.4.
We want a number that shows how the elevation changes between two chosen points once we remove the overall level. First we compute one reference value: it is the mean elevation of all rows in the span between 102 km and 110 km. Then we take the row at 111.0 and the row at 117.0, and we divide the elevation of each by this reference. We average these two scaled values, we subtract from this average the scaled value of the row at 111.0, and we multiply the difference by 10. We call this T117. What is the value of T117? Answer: 0.35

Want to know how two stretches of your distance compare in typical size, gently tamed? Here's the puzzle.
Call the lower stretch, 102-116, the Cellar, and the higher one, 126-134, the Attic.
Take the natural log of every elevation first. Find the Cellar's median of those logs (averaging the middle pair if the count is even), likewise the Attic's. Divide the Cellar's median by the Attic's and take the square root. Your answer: 0.99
